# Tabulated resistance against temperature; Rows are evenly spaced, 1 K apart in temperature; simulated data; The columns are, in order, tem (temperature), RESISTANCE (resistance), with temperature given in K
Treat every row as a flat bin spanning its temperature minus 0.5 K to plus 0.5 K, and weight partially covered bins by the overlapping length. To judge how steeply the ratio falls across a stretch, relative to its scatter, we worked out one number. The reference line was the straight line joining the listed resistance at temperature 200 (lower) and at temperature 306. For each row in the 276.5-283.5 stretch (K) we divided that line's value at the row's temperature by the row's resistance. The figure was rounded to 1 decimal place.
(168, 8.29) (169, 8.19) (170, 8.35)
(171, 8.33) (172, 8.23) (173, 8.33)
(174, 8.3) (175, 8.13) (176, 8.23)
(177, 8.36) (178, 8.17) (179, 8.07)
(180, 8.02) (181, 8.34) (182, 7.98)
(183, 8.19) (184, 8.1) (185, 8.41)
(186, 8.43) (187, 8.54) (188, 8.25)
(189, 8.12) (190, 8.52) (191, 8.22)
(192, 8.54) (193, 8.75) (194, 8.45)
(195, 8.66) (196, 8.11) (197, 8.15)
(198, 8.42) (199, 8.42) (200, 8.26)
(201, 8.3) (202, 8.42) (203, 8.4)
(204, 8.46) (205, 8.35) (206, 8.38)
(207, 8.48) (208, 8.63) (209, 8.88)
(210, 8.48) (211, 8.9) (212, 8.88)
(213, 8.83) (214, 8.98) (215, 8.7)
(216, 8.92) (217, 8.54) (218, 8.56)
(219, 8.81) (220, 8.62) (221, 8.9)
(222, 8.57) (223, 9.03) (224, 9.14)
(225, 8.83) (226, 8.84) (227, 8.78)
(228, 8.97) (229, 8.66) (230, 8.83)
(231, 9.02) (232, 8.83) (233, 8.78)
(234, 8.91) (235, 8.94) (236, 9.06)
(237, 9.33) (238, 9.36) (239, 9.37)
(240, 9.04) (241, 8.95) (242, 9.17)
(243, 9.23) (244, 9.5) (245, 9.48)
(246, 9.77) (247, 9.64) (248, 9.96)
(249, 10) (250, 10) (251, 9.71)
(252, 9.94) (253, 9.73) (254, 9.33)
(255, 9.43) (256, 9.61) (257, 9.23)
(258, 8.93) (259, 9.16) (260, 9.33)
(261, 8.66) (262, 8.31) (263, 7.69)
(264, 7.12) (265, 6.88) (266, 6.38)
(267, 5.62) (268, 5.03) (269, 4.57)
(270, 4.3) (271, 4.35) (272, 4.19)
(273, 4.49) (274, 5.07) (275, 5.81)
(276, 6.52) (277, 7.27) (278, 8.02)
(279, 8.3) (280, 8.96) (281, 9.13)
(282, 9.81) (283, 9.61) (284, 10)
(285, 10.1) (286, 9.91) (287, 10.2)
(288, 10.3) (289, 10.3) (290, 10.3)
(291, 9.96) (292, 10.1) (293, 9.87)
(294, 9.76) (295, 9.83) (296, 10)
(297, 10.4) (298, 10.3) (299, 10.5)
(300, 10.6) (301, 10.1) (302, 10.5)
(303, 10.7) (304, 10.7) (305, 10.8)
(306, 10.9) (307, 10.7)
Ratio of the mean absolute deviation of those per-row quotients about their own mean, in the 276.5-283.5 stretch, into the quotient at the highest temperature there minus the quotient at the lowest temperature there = -3.3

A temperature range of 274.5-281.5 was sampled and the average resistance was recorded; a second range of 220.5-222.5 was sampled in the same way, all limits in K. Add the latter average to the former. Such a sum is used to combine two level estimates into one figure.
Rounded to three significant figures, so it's 16.5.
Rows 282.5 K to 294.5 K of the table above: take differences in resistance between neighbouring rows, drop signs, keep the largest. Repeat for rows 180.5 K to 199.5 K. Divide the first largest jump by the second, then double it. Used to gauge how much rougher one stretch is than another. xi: 1.4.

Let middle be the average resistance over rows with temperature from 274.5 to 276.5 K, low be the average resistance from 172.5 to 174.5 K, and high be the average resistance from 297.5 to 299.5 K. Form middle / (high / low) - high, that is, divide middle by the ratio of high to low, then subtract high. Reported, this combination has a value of -5.5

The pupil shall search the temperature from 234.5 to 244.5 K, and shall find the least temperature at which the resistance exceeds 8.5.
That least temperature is 235 K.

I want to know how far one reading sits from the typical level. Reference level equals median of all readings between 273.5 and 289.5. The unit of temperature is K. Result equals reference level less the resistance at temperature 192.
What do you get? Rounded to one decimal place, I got 0.8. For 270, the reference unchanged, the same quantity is 5.1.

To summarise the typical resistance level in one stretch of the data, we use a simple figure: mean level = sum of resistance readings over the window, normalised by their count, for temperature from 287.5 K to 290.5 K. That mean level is 10.3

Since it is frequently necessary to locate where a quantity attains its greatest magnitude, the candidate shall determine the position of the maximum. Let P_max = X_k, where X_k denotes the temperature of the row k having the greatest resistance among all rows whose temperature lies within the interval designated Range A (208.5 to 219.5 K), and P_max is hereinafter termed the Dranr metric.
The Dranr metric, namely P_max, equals 214 K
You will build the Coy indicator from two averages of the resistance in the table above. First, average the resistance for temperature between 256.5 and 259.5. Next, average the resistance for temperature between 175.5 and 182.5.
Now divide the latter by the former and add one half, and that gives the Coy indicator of 1.40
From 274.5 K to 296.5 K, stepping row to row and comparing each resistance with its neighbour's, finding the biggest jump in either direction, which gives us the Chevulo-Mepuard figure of 0.75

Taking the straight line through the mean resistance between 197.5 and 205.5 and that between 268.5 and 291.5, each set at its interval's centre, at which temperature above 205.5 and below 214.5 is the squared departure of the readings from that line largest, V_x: 214 K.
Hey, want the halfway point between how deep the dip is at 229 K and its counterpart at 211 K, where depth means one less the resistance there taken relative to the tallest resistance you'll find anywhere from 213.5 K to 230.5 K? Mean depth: 0.04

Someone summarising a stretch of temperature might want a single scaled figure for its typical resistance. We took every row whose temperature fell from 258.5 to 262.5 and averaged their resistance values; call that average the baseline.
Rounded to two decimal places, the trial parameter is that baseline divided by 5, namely 1.77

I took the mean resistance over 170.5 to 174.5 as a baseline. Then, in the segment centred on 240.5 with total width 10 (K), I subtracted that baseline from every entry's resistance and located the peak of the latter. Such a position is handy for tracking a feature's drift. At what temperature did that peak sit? 244 K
